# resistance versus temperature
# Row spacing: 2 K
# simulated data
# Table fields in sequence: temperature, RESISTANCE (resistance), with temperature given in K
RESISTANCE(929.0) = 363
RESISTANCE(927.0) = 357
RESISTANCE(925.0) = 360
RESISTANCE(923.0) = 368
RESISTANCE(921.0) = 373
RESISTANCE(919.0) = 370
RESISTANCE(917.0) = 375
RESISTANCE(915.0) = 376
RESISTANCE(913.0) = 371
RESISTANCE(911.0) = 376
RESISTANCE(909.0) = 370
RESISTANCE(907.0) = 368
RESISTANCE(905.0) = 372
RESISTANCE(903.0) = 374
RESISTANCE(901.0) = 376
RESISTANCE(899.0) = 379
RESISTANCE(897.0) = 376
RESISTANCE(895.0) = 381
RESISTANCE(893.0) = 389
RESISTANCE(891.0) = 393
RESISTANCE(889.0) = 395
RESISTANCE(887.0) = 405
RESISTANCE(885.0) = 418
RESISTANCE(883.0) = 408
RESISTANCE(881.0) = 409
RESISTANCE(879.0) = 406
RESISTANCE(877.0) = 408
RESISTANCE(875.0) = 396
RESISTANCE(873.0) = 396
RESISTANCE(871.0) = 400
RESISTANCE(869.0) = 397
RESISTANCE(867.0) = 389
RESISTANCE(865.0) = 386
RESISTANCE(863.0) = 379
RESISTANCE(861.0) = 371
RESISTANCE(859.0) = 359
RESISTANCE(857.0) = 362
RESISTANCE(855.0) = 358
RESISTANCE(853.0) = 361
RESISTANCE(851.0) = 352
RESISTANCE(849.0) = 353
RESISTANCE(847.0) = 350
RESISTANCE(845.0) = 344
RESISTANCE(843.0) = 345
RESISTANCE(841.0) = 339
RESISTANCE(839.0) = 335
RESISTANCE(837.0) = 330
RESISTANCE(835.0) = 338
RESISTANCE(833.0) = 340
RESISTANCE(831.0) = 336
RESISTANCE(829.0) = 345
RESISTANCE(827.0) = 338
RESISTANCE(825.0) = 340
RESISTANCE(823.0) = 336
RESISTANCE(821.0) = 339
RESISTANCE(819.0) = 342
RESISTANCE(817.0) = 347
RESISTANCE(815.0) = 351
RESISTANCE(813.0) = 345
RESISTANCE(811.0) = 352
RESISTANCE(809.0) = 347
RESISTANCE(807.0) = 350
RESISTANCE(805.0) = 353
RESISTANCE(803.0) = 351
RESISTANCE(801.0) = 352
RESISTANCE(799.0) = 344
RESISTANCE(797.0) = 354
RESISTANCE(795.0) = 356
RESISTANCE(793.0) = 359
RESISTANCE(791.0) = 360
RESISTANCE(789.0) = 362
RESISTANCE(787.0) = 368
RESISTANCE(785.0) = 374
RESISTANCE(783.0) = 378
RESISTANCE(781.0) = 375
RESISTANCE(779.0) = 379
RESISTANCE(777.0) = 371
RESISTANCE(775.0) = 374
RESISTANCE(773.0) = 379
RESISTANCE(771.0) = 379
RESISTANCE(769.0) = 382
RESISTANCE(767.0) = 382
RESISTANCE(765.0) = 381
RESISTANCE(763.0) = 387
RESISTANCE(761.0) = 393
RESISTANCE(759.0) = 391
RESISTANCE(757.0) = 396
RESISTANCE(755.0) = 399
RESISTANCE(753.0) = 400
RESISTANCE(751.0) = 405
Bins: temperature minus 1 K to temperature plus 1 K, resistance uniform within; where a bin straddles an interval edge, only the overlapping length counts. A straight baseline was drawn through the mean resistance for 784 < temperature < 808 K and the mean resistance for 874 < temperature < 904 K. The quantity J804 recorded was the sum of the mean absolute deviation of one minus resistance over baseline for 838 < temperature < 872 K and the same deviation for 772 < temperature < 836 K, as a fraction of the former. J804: 2.4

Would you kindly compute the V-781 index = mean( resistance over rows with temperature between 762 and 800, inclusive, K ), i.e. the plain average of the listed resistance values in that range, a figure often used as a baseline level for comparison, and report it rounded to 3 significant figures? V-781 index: 371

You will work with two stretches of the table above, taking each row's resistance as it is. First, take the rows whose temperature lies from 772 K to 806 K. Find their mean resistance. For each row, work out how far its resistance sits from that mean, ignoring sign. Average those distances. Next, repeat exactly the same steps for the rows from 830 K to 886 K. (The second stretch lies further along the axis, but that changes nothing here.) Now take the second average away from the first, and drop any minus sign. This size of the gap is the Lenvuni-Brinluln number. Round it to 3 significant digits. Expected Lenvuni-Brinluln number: 15.0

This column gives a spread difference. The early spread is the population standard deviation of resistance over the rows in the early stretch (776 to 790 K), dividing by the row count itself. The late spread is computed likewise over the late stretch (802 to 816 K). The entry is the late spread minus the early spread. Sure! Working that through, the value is -2.9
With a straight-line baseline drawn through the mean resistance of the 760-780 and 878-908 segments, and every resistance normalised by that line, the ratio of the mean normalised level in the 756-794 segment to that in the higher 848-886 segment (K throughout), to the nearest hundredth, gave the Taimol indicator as 1.00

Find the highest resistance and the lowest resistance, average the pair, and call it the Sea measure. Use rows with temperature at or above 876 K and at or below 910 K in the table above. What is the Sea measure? 393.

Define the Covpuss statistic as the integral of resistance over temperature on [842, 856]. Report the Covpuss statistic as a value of 4926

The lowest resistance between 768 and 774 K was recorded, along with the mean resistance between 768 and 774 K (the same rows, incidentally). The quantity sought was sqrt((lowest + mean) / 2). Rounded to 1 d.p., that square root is 19.5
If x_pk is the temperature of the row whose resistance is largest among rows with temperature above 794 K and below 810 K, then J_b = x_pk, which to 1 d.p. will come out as 795.0 K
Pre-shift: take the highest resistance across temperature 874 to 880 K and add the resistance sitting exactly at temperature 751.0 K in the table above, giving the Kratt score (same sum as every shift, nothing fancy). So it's 813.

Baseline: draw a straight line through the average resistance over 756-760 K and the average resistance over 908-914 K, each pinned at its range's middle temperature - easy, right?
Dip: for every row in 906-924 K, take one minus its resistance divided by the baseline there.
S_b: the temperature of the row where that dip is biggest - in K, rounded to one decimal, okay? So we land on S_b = 907.0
